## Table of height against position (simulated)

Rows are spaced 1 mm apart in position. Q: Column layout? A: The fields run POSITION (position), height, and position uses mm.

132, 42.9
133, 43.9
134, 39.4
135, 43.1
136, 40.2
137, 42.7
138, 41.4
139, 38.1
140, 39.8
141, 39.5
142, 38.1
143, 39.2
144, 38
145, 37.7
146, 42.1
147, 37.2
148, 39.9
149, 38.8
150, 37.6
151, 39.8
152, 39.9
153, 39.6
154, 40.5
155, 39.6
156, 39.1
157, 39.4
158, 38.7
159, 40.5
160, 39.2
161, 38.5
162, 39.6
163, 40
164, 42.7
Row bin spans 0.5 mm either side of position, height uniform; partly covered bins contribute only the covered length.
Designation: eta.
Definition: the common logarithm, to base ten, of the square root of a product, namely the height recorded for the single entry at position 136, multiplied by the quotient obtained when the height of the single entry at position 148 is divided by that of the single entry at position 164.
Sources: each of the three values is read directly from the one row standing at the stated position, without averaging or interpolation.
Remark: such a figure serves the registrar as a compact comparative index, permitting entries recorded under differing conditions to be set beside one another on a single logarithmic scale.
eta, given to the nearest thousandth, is 0.787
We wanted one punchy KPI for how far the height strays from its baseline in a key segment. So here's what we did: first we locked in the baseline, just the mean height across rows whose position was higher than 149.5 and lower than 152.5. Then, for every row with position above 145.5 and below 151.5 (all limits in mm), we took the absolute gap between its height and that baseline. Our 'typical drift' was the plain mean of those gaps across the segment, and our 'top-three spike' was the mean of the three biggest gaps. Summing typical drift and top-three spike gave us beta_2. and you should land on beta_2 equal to 3.5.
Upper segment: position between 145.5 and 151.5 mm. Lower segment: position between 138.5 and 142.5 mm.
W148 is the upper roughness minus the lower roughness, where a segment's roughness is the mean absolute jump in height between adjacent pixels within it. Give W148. 1.3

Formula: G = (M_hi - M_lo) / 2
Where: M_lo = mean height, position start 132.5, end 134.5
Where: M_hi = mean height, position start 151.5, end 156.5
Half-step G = -1.0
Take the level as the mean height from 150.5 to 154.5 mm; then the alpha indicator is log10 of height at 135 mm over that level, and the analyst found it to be 0.033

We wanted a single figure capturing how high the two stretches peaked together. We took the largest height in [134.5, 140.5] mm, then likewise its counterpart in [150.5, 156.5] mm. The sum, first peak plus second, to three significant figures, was 83.6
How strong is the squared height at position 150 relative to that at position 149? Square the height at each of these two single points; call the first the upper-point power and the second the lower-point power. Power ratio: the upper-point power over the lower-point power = 0.94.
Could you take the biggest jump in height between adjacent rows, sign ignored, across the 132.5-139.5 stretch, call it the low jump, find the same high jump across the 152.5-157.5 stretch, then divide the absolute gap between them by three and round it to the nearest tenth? 1.2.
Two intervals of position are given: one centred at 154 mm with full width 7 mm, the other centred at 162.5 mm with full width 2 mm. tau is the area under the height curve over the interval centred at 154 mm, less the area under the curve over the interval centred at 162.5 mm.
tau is 198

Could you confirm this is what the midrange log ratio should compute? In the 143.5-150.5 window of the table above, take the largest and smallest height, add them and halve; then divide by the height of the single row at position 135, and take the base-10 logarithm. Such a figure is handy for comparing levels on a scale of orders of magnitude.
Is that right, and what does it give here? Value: -0.036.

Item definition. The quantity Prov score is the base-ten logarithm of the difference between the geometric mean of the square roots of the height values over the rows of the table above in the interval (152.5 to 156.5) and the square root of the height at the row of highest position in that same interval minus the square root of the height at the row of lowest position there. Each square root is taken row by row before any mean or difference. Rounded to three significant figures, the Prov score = 0.802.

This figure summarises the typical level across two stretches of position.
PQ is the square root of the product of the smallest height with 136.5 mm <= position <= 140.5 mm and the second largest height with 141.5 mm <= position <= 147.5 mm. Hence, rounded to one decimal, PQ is 38.6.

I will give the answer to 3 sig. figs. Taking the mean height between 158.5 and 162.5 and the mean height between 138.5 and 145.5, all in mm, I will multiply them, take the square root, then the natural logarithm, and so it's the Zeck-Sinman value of 3.66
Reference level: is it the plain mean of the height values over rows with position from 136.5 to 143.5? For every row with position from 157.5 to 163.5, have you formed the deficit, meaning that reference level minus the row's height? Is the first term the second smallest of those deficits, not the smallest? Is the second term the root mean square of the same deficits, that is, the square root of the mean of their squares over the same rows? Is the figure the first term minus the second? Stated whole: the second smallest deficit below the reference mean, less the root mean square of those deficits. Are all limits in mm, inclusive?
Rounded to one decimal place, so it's -1.0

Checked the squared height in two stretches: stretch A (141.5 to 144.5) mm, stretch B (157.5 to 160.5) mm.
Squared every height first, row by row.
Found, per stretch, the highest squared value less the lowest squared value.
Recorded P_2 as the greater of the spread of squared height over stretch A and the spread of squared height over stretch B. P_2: 143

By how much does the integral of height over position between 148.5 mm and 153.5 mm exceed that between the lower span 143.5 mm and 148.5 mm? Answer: 1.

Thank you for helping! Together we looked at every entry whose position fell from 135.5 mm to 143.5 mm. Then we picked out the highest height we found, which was 42.7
